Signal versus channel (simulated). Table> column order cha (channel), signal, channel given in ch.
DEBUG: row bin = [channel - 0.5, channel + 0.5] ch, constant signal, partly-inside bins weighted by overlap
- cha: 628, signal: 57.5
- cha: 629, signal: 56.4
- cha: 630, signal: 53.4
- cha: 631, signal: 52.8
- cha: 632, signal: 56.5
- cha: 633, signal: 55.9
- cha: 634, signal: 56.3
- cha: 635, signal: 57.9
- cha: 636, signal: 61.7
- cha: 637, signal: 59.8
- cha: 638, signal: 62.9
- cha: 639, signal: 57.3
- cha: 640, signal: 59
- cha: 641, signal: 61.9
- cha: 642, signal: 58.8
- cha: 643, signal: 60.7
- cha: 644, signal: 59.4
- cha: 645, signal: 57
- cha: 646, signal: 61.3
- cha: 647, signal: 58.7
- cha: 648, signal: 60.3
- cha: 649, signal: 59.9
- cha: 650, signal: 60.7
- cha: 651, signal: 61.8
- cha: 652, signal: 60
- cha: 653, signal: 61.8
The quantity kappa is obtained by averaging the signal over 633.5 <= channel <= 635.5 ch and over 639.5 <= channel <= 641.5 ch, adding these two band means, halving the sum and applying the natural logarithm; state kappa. 4.07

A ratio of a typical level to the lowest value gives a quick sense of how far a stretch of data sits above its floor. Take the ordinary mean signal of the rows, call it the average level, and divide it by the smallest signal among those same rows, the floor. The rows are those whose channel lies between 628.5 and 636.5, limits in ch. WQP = 1.07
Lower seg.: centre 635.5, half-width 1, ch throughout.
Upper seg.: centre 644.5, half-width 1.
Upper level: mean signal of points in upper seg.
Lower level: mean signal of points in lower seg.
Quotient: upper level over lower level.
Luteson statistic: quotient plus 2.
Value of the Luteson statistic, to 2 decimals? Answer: 2.97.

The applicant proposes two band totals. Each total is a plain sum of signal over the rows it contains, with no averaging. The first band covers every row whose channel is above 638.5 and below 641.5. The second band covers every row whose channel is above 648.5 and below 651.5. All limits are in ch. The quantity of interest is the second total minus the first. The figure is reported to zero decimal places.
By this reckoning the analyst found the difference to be 4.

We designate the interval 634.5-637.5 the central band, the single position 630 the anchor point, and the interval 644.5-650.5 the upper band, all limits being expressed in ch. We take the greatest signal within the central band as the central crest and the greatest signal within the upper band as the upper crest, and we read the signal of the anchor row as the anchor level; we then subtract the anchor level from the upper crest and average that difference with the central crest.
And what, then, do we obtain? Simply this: 34.8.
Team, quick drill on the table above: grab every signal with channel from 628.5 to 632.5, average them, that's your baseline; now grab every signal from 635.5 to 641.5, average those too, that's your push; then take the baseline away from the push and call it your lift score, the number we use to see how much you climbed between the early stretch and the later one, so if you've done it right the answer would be 6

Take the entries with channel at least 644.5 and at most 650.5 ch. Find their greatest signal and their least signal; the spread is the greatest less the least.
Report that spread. 4.3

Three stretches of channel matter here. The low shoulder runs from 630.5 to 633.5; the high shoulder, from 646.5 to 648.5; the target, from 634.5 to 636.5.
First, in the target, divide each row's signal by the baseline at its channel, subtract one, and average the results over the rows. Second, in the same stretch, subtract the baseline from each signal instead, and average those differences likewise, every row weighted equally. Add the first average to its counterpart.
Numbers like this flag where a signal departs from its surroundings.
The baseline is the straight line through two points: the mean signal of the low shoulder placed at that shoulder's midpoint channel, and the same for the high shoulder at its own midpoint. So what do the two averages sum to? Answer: 3.8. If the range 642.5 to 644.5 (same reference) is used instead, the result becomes 1.7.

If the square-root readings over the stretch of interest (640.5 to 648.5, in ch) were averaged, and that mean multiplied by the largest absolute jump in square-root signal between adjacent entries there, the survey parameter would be 2.2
